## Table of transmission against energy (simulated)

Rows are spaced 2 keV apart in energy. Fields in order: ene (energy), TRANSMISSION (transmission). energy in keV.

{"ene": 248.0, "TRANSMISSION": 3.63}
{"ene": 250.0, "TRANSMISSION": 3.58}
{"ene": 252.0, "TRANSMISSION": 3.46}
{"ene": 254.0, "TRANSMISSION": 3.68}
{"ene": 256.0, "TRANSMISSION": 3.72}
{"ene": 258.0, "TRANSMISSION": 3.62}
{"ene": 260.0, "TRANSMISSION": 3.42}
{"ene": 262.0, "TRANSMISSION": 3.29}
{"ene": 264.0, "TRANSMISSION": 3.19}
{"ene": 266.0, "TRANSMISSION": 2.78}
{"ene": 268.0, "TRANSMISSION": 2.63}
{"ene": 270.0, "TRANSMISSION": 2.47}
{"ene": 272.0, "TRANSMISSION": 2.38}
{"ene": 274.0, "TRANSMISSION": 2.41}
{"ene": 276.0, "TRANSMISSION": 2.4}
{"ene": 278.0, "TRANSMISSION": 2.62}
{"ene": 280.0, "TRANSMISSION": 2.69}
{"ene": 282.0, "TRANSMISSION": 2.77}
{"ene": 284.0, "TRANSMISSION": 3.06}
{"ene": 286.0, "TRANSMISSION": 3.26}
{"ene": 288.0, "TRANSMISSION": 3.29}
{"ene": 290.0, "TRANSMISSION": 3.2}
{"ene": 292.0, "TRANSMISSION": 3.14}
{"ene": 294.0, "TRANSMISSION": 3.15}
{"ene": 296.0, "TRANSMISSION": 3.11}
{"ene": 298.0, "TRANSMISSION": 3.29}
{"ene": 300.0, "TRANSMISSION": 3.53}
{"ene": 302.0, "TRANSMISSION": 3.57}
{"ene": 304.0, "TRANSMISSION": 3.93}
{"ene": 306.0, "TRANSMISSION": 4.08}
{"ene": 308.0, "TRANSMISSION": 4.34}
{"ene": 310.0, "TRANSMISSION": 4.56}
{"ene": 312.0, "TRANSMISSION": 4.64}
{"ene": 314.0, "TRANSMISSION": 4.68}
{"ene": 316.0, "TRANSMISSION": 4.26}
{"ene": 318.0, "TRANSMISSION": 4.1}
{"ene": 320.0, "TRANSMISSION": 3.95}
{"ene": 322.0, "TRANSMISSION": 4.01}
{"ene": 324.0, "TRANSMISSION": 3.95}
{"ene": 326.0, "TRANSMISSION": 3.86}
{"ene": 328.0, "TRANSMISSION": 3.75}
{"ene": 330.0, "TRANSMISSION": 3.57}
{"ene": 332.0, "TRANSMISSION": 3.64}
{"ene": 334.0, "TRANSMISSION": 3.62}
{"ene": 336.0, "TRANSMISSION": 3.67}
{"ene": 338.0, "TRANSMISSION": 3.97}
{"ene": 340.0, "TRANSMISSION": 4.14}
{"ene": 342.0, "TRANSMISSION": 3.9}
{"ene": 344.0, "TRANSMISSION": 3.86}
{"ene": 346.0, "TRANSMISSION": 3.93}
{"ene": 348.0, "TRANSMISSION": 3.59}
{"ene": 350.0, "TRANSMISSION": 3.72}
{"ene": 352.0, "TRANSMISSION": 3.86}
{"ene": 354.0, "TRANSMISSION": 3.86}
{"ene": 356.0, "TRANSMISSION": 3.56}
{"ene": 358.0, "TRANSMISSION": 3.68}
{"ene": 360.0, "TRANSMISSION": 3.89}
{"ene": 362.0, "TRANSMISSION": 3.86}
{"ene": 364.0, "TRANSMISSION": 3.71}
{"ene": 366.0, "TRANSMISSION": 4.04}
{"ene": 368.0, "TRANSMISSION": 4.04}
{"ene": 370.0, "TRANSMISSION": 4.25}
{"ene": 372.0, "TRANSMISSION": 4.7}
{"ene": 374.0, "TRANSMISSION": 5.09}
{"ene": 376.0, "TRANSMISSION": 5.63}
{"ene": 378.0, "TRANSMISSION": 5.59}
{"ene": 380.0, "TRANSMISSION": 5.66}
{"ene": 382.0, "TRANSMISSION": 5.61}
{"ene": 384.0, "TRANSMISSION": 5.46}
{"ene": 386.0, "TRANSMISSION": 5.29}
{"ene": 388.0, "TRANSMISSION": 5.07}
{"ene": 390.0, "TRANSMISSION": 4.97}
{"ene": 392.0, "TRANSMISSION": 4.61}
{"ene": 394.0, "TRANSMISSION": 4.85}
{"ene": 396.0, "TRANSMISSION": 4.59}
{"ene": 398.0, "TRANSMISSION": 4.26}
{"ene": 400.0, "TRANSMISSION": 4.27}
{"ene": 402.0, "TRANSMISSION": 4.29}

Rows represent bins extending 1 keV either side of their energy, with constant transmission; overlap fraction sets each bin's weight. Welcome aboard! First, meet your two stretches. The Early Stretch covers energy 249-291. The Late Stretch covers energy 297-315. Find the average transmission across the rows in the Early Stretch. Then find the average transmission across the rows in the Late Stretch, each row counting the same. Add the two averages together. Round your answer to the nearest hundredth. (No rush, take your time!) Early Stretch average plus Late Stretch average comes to 7.11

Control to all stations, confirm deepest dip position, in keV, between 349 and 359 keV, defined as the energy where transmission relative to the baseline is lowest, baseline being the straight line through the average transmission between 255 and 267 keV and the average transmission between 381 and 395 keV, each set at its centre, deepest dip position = 356.0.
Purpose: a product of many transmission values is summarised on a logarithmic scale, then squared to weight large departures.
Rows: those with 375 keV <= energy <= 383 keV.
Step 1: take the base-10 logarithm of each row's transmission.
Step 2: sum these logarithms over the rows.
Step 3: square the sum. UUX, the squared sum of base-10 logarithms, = 9.0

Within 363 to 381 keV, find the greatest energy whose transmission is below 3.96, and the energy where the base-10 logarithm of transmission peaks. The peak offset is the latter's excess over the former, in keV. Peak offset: 16 keV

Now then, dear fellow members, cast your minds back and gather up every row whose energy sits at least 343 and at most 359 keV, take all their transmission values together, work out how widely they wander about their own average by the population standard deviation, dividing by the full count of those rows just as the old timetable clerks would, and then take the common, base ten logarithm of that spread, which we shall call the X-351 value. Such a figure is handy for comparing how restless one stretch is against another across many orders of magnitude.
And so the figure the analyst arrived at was -0.89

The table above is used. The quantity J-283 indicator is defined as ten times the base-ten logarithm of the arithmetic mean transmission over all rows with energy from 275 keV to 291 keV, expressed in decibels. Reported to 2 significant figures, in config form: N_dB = 4.6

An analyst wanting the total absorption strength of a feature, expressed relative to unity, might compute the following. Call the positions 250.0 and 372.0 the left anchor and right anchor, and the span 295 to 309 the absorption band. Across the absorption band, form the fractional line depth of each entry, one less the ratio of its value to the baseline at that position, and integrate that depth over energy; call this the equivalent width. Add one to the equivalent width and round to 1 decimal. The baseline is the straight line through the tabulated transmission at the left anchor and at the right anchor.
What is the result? 2.3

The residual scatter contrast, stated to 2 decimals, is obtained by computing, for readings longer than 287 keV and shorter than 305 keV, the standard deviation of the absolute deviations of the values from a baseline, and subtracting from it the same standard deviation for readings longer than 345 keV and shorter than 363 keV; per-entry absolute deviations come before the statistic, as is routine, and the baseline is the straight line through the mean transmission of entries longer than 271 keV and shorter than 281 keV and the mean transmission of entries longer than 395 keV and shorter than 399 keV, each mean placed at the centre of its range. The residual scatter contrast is 0.11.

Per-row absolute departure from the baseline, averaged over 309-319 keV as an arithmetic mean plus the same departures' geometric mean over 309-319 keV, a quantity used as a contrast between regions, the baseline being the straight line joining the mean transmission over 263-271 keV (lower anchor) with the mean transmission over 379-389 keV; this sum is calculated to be 1.1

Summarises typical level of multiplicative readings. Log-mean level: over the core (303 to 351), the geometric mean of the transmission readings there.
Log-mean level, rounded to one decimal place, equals 4.0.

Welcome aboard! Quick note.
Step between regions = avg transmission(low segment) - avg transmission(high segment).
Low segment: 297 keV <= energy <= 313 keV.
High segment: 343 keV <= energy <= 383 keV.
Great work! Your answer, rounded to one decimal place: -0.3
